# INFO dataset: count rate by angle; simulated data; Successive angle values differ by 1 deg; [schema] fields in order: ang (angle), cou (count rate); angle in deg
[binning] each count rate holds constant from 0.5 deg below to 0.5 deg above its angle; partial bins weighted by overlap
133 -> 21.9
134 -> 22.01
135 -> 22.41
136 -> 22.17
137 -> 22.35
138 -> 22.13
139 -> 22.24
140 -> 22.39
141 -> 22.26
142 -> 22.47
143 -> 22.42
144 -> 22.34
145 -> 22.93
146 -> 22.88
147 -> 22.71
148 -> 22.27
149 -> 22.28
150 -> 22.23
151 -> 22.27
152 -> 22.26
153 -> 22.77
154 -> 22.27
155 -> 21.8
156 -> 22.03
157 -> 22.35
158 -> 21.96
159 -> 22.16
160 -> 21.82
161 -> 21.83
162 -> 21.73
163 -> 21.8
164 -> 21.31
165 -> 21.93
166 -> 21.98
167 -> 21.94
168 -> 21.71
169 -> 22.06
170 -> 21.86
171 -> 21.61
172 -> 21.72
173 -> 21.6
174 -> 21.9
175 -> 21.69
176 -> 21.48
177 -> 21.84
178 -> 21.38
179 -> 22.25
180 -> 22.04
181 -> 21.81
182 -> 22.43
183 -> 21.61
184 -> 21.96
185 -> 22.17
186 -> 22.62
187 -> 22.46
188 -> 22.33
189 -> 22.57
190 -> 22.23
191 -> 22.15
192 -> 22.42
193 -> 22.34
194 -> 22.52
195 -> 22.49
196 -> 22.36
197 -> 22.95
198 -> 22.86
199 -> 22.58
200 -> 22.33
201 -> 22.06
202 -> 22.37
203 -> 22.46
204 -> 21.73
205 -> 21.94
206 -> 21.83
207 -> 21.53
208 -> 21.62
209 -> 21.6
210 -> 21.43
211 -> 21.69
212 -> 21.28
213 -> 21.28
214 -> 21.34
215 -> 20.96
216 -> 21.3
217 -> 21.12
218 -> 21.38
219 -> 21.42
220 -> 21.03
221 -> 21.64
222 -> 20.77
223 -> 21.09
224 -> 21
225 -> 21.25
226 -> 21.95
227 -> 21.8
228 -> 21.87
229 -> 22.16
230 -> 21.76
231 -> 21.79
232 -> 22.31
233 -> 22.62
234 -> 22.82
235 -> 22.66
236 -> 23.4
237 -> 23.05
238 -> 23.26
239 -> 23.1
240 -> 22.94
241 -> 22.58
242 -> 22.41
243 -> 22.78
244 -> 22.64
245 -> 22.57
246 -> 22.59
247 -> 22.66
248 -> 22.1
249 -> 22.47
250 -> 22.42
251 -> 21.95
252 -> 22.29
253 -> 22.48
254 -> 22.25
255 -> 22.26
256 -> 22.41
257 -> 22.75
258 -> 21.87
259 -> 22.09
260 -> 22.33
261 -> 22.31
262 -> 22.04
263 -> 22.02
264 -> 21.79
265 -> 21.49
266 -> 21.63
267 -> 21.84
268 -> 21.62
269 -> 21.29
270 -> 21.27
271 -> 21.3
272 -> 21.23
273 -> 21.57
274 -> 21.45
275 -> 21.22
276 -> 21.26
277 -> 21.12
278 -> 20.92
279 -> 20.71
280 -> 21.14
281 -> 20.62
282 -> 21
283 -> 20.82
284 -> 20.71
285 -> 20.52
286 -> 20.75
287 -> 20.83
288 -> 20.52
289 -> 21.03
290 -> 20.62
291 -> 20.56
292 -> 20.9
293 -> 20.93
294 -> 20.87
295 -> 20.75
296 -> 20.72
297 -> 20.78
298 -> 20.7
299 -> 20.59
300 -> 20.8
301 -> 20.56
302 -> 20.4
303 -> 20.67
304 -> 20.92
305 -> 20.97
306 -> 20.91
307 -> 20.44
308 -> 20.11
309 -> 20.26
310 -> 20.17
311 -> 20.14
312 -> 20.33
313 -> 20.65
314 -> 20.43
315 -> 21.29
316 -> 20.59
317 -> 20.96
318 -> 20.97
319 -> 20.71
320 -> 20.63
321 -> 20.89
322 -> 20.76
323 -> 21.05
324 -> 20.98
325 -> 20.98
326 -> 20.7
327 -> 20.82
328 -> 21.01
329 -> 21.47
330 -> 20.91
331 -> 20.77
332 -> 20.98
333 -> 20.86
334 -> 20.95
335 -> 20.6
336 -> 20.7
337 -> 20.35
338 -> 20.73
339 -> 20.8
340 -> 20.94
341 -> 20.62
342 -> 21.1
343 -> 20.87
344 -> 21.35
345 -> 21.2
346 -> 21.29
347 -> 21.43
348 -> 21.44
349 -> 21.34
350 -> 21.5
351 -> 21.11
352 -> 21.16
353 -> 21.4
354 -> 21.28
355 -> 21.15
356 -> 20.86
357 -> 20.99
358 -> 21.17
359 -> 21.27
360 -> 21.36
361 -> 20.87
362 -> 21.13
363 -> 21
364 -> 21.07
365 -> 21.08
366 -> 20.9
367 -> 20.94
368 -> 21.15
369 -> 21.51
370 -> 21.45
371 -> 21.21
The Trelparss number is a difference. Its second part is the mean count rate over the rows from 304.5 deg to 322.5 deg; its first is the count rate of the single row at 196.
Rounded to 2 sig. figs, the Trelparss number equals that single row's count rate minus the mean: 1.7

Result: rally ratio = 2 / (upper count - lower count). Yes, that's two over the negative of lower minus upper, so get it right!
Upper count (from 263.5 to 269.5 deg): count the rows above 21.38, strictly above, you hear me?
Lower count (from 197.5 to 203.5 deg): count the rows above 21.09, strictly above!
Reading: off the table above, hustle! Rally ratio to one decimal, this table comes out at -2.0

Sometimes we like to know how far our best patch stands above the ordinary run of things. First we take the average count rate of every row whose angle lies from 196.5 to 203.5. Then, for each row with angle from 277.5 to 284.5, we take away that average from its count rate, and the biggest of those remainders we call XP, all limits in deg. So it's -1.4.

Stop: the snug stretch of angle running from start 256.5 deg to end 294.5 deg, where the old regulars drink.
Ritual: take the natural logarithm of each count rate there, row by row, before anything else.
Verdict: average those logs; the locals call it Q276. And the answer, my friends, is 3.06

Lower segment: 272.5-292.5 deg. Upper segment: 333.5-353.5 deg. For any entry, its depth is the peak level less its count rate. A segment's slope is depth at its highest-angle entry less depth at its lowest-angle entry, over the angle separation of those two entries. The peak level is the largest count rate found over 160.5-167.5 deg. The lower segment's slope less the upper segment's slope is 0.06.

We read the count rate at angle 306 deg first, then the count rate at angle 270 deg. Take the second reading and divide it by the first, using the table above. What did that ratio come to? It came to 1.02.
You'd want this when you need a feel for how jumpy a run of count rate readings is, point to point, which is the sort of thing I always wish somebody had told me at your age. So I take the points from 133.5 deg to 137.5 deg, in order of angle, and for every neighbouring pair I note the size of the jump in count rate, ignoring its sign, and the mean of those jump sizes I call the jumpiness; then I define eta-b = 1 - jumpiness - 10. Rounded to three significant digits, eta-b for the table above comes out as -9.27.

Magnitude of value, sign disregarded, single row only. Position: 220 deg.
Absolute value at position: 21.0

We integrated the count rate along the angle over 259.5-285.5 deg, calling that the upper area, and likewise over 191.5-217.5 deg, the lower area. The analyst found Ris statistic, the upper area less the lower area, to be -15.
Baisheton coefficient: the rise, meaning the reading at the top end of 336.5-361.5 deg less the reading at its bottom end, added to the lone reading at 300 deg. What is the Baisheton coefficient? 21.3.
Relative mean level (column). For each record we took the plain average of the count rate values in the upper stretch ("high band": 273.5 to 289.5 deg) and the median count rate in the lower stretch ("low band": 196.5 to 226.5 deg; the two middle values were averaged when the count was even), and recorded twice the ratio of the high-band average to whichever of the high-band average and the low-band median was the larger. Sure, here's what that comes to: 1.94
